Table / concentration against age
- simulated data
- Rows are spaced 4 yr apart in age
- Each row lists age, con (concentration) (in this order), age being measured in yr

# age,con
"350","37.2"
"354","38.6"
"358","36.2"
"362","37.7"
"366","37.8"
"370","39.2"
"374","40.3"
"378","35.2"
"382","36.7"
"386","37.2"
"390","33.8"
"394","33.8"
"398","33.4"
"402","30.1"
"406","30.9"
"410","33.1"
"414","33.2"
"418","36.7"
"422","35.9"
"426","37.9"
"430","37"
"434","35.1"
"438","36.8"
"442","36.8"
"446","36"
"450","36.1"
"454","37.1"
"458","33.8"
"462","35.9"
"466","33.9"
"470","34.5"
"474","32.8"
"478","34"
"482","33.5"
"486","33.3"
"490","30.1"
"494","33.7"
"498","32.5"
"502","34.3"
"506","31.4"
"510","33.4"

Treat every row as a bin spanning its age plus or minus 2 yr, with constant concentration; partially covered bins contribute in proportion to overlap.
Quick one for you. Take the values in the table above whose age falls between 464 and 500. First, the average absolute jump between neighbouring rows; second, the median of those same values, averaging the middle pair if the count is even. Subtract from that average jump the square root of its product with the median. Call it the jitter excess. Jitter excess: -5.62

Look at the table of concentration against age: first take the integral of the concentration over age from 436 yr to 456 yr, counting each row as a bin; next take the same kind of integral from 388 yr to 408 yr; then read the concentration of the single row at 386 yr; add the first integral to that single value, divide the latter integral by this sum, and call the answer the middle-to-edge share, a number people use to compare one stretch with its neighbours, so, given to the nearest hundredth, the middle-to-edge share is 0.84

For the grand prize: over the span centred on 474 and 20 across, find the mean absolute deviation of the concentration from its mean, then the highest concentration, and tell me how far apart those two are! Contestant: 34.0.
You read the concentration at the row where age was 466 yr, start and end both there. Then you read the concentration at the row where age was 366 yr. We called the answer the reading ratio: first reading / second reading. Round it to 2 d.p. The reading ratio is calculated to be 0.90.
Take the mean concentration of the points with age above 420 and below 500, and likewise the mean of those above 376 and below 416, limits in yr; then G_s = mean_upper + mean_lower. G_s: 69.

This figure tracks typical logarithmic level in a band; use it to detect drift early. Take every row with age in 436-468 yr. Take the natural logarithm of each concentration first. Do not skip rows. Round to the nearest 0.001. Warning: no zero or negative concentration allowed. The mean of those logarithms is 3.577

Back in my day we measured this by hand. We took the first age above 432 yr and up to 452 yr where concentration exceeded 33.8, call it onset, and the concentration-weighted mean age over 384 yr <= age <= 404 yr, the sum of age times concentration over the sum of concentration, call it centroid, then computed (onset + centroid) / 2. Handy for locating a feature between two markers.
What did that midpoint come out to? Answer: 413.8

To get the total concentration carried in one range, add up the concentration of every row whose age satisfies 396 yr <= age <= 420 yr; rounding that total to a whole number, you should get 197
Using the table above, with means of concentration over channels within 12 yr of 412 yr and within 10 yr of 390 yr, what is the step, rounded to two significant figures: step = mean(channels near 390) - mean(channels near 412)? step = 1.7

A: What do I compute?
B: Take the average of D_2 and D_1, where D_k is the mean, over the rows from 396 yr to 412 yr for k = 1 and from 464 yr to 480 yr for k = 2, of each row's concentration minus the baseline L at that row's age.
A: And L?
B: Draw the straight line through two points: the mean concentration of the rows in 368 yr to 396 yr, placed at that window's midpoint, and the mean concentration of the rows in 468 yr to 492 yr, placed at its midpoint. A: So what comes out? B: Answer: -1.7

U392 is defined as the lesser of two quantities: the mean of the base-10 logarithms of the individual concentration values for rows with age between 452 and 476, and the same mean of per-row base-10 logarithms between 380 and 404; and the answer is 1.53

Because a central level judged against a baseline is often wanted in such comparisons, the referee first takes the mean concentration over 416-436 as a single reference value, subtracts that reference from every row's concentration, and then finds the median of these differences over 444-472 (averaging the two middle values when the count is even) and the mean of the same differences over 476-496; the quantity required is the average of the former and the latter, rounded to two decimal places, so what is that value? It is -2.11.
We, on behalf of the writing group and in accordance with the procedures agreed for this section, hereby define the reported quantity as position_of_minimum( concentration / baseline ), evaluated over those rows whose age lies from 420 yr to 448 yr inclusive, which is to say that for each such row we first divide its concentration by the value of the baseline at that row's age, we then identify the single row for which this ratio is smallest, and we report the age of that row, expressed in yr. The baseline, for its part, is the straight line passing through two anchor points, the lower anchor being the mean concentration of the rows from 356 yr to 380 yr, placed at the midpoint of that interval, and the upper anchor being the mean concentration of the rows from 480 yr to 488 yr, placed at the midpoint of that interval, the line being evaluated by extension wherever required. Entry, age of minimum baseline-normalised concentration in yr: 434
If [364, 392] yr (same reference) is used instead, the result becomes 390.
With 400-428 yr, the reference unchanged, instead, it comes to 402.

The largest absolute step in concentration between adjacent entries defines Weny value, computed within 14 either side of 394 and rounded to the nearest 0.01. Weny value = 3.40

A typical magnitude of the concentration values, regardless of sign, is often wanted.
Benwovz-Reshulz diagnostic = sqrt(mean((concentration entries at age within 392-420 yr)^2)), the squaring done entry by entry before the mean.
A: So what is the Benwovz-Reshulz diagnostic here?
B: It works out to 33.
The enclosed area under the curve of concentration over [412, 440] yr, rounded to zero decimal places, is 1010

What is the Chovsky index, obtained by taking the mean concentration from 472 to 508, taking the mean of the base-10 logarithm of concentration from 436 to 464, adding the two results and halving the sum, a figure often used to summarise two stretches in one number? 17.2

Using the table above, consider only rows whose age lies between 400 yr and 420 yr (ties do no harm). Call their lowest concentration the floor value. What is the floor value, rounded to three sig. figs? 30.1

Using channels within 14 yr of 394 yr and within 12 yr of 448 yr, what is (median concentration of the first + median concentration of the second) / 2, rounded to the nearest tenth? 35.1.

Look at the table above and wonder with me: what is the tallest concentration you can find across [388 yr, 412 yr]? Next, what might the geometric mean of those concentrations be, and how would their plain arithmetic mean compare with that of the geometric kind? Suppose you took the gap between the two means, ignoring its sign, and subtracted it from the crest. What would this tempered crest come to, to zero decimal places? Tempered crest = 34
